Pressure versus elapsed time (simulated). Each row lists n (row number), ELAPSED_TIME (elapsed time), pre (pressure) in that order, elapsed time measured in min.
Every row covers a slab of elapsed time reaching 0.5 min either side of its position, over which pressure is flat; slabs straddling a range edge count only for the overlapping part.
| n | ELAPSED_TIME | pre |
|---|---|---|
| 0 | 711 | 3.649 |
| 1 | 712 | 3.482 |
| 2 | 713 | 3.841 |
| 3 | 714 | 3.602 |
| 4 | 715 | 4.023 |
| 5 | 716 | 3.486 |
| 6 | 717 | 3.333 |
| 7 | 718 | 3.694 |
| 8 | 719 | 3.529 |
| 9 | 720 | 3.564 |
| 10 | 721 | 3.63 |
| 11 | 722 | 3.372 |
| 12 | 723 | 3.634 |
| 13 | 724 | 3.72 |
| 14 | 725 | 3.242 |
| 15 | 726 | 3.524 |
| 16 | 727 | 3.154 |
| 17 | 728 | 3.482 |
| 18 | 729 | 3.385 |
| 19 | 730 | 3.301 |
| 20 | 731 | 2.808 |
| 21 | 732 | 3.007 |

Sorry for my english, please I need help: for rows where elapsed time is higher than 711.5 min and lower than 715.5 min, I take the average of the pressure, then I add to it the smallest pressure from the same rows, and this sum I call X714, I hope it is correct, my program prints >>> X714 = 7.2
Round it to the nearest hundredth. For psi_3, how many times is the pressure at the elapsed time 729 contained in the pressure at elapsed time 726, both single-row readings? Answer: 1.04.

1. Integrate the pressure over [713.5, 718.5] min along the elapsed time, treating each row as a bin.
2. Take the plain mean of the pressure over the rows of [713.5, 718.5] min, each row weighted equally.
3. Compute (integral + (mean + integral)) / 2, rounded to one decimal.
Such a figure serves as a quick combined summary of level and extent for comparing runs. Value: 20.0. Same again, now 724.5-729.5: 18.5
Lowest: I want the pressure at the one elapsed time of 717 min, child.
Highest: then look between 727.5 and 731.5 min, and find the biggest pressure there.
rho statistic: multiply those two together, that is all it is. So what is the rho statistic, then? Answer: 11.6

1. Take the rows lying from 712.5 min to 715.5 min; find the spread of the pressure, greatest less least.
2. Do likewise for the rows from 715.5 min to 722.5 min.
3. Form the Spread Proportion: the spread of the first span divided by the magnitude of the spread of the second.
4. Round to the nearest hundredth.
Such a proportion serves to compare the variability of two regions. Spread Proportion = 1.17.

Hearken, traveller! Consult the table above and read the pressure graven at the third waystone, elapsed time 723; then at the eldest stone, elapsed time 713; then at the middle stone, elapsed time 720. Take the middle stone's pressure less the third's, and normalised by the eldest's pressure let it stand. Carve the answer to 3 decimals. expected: -0.018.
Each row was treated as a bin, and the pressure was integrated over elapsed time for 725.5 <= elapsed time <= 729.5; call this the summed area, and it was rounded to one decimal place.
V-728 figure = 13.5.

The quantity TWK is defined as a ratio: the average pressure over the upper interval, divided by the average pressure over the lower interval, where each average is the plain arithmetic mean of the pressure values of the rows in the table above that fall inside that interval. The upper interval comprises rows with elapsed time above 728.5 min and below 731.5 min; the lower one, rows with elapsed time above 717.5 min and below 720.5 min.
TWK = 0.88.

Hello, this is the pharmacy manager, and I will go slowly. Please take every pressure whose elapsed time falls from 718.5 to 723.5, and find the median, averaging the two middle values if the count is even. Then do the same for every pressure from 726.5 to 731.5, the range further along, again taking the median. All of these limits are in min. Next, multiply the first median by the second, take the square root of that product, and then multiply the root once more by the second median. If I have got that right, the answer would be 11.3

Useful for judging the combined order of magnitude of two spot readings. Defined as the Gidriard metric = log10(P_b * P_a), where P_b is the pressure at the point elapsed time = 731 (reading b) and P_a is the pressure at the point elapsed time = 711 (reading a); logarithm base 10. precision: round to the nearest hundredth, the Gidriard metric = 1.01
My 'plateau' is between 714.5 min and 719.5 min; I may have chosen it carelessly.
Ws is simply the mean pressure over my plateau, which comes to 3.61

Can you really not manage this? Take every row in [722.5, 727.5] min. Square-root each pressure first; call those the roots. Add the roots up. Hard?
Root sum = 9.29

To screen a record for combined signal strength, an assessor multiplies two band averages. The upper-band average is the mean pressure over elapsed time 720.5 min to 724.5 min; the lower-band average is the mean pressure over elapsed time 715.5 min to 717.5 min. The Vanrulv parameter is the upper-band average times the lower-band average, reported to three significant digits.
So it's 12.2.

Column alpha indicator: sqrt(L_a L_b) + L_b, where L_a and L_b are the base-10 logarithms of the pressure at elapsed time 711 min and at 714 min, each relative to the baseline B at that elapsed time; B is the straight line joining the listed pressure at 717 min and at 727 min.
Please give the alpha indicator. 0.05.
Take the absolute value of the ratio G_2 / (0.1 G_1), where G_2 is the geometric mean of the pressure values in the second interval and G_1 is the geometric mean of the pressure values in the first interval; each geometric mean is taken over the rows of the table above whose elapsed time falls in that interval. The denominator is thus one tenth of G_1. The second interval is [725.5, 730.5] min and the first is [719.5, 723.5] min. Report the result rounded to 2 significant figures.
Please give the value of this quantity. 9.5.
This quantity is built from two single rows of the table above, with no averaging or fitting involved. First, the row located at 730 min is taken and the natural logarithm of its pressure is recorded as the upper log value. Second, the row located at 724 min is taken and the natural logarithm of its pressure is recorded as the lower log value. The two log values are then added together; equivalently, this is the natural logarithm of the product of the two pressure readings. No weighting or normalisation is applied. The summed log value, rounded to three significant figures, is 2.51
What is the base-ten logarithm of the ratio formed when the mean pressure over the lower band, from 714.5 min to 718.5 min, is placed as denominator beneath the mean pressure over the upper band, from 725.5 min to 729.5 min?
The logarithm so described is -0.031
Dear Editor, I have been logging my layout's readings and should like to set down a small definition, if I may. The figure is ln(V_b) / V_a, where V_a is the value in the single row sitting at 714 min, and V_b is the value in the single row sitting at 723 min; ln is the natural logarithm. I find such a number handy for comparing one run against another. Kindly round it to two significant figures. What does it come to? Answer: 0.36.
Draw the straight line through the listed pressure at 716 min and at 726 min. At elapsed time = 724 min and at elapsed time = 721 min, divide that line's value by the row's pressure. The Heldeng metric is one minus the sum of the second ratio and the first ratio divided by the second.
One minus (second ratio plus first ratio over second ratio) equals -0.94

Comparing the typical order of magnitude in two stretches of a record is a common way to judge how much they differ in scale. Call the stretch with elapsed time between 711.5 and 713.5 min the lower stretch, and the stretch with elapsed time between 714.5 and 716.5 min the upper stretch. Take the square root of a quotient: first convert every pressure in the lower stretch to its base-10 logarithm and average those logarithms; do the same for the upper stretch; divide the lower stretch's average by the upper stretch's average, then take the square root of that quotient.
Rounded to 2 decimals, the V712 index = 0.99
